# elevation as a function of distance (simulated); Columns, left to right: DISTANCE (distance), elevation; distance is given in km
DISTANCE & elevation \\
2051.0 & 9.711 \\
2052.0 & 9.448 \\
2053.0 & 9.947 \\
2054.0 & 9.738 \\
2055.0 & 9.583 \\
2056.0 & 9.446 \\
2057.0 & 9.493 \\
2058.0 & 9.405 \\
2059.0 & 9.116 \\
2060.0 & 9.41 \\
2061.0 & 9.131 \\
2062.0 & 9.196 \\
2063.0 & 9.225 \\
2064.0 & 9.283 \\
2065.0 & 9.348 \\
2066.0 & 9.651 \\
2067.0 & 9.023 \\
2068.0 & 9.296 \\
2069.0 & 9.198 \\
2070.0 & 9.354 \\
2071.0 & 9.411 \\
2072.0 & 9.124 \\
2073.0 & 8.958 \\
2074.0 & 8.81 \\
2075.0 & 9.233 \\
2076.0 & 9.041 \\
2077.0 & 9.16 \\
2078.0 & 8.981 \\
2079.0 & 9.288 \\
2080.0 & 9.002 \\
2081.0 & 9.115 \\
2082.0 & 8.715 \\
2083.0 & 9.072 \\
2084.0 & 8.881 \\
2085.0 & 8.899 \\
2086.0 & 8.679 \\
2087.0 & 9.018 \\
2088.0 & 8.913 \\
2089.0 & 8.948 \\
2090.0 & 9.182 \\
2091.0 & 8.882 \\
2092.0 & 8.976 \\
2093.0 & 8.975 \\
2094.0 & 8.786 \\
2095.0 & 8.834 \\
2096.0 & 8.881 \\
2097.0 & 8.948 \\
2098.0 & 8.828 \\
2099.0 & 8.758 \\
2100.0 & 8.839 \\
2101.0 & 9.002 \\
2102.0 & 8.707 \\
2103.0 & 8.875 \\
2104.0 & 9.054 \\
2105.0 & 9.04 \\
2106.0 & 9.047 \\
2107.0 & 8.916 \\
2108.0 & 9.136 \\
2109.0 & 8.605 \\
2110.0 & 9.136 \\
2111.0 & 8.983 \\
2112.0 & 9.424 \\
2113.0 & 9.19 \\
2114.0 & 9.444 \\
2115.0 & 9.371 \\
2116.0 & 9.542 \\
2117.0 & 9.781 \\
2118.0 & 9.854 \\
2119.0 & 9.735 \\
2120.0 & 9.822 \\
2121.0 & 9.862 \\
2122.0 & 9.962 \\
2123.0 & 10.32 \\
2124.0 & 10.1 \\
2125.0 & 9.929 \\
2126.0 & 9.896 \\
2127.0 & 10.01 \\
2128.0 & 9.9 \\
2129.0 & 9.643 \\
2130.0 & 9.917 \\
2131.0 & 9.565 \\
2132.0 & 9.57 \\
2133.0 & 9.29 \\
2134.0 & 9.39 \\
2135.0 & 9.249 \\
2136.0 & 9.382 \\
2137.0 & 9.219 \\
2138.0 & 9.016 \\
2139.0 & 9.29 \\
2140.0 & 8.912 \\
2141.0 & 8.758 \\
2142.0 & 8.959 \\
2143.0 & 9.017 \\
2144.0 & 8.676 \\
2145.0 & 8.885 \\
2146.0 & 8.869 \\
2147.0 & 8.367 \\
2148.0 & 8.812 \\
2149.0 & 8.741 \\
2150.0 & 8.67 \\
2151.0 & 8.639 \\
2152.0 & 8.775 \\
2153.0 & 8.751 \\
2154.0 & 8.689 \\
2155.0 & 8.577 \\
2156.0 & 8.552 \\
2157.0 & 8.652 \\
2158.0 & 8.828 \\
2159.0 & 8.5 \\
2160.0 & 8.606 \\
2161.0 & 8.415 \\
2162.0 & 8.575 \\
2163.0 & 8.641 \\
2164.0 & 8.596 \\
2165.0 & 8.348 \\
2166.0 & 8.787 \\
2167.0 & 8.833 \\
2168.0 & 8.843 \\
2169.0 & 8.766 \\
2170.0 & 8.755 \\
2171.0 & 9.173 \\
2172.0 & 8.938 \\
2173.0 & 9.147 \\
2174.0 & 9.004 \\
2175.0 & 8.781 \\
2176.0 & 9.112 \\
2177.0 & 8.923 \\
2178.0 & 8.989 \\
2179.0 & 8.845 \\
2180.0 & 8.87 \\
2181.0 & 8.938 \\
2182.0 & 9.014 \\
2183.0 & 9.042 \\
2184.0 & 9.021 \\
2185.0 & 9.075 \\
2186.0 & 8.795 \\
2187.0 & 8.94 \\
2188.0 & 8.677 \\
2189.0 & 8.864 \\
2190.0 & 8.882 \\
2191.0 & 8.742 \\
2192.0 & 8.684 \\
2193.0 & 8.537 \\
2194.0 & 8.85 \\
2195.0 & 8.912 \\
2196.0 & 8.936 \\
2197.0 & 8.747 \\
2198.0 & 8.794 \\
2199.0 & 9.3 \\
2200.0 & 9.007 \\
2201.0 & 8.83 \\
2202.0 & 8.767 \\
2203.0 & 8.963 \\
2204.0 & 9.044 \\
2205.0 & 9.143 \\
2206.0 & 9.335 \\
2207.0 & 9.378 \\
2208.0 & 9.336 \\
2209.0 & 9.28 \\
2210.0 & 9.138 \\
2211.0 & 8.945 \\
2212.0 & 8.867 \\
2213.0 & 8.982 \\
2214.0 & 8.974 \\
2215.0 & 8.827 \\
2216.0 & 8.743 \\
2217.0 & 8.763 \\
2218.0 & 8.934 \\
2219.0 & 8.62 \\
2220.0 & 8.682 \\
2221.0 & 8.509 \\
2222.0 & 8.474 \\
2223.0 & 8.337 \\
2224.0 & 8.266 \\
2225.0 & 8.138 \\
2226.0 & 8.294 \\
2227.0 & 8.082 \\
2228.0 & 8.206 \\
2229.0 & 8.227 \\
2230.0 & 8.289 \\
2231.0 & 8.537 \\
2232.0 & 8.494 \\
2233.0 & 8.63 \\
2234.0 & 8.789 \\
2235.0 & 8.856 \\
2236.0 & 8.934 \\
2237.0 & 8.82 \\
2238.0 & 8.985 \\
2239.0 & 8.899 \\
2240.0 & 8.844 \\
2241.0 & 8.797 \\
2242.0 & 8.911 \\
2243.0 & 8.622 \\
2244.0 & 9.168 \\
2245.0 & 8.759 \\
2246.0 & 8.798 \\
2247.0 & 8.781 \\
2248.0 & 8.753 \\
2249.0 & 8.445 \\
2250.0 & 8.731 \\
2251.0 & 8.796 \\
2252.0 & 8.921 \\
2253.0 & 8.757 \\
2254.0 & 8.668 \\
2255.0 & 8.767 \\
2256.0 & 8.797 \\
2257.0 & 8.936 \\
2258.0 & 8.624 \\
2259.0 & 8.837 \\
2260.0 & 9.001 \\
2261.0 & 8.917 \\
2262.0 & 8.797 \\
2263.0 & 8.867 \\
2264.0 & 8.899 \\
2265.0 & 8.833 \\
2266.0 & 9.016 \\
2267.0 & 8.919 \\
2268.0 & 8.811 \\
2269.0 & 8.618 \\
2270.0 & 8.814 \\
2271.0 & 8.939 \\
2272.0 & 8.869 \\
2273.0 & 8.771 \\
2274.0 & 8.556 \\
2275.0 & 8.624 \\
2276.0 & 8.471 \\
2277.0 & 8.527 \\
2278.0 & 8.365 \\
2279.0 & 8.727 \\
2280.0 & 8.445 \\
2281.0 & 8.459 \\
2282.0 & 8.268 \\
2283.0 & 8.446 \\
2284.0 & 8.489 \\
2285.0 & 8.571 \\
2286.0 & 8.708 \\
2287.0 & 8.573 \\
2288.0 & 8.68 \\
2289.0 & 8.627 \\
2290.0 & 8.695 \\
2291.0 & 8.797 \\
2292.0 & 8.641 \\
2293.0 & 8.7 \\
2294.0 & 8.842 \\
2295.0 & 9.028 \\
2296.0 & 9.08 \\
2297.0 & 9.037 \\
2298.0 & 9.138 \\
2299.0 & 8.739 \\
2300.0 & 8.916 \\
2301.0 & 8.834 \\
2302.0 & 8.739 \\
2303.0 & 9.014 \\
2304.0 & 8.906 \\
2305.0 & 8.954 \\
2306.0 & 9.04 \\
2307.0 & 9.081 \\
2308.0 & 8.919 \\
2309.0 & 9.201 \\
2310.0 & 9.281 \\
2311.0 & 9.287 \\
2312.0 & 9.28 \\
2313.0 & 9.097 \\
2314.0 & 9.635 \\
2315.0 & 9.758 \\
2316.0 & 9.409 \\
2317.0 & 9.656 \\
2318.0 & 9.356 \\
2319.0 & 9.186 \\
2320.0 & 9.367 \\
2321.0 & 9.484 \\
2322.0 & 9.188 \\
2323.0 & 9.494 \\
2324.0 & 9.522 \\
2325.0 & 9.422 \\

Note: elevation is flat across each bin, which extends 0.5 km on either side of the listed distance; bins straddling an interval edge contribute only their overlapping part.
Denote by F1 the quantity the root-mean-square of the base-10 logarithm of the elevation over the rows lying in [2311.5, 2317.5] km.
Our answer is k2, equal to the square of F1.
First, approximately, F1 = 0.976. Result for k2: 0.953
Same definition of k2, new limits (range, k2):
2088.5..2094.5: 0.907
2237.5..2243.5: 0.896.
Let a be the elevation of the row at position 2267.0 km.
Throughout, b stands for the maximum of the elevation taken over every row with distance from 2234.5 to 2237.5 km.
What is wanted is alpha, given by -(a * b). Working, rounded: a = 8.919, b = 8.934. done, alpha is -80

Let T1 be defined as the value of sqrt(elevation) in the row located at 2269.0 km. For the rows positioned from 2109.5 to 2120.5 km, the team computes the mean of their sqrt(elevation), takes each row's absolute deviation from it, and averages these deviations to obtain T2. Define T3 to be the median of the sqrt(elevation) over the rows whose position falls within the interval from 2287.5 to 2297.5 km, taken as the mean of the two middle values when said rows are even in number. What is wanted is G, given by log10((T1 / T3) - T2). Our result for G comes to -0.021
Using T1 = 2.94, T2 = 0.039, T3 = 2.96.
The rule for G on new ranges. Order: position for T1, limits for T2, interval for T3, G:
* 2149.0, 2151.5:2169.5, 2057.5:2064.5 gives -0.021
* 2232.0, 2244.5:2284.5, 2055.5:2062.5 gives -0.034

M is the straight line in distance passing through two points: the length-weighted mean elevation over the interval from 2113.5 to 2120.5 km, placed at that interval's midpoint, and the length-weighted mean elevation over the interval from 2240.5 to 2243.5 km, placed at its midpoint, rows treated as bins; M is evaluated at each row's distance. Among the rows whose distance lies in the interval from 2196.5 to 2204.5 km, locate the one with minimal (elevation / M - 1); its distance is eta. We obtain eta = 2197.0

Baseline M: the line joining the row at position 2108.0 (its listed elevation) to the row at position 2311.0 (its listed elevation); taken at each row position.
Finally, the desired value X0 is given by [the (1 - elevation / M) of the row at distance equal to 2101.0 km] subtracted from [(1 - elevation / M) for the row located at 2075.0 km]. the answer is -0.03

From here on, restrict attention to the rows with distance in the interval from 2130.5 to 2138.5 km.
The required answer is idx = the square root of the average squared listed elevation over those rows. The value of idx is 9.34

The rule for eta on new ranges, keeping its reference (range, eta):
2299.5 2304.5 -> 2302.0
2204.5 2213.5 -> 2212.0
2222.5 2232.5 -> 2227.0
